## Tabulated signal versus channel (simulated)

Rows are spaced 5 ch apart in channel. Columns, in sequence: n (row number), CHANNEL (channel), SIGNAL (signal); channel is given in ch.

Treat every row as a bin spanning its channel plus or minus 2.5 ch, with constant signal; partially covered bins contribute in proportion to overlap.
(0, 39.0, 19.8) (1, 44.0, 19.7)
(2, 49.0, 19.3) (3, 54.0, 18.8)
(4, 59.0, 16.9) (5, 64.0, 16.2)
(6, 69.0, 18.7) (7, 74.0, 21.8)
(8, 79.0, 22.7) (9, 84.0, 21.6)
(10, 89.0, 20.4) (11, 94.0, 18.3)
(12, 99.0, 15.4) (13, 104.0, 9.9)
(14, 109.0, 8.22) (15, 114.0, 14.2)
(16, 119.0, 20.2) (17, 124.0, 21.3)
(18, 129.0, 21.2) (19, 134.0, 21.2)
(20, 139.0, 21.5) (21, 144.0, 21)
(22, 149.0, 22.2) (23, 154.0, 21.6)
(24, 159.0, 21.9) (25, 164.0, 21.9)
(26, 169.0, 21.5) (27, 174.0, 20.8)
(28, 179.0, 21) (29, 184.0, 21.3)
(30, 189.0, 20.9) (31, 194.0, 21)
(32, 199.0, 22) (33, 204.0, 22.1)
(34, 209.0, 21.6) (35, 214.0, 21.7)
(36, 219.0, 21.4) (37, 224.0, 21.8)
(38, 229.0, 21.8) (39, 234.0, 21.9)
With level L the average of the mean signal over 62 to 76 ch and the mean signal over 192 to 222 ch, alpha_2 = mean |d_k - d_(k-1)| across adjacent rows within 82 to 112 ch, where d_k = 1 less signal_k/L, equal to 0.13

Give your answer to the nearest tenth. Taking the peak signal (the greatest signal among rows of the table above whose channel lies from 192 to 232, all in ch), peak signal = 22.1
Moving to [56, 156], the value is 22.7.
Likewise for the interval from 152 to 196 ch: 21.9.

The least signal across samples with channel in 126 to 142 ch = 21.2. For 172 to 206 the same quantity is 20.8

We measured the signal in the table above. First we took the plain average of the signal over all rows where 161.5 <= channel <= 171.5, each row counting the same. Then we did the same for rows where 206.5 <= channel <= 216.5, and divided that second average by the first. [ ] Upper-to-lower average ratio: 1.0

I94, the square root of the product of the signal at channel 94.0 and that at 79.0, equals 20.4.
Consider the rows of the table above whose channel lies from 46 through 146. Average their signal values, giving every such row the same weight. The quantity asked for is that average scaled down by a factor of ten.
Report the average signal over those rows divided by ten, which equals 1.84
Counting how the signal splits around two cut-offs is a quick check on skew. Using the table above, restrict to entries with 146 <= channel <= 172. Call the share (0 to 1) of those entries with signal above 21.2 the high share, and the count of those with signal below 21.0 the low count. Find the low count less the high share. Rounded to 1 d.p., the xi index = -1.0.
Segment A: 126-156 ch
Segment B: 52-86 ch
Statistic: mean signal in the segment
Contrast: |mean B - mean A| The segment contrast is 1.9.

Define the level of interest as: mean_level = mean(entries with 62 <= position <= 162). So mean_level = 19.0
